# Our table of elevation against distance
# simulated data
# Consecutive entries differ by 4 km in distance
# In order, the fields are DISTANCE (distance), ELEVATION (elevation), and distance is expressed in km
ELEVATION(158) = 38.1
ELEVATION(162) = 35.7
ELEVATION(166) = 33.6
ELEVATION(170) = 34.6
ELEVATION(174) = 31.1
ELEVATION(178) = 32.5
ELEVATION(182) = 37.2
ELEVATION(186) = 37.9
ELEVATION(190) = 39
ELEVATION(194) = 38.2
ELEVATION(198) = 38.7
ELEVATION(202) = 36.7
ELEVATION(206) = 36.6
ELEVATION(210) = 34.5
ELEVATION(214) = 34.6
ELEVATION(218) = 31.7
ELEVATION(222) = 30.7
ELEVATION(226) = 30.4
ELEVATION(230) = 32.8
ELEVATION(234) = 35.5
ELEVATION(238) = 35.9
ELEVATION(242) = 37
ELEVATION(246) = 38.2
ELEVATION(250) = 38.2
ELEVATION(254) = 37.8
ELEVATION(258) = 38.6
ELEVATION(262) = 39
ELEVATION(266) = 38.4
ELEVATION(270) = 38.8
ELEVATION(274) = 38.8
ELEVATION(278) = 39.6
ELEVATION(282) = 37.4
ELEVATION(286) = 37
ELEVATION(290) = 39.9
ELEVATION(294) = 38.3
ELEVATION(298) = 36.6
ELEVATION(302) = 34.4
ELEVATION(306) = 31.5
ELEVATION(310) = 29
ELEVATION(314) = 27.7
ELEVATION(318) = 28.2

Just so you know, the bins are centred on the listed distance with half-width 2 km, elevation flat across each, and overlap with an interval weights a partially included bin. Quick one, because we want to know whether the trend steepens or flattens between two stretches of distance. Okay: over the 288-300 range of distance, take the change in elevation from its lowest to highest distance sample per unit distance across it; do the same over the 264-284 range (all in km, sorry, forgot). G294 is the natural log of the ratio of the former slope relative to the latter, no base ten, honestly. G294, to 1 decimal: 1.9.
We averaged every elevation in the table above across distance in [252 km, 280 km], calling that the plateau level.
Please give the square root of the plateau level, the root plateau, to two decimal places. 6.22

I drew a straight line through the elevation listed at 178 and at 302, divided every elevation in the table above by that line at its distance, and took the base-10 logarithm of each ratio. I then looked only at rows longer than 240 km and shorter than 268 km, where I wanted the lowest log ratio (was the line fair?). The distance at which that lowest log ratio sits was 242 km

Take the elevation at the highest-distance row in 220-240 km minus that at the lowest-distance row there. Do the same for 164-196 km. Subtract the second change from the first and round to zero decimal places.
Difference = 1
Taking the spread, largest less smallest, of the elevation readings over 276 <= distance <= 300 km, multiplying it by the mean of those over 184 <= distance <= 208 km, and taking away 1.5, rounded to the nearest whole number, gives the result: 123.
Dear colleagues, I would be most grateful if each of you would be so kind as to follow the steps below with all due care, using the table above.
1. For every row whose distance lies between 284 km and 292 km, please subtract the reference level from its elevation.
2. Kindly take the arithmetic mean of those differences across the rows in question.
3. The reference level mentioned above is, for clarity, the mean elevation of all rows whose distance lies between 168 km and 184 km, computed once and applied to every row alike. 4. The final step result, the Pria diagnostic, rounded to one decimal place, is 4.6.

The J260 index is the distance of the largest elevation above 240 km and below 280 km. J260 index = 278 km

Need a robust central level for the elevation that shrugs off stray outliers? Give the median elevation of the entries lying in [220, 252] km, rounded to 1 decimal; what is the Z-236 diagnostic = 35.7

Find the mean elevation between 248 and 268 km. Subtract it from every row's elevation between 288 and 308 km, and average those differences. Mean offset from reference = -2.3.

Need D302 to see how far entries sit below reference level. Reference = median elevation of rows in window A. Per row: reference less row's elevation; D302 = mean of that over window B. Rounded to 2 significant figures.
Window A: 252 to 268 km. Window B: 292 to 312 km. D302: 4.5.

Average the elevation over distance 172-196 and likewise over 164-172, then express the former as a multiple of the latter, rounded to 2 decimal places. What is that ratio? 1.06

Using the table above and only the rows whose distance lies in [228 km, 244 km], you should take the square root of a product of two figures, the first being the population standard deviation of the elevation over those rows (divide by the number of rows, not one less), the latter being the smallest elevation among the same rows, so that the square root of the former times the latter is 7.1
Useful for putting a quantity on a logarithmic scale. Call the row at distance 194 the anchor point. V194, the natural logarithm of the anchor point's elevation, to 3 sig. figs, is 3.64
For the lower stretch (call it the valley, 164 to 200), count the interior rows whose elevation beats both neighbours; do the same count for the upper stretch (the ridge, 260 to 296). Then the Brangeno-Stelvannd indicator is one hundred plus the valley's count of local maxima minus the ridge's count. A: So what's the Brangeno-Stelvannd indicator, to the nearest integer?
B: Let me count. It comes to 100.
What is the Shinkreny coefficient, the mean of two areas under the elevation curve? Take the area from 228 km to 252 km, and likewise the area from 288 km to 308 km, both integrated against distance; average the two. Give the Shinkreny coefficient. 797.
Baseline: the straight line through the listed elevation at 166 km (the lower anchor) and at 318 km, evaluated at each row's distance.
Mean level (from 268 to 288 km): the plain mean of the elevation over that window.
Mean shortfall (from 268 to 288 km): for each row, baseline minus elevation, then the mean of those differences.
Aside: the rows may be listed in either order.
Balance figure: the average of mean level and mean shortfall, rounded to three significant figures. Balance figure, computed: 14.8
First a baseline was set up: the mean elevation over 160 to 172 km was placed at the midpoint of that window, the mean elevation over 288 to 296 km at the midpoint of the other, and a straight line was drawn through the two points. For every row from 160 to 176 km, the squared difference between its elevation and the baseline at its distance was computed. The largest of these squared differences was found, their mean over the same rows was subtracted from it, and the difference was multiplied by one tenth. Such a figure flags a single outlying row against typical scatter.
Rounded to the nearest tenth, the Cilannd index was 1.0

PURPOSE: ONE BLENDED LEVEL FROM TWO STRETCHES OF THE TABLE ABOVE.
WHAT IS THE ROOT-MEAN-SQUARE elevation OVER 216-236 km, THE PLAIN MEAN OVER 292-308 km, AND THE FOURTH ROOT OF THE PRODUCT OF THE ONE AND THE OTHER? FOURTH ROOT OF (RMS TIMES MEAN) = 5.81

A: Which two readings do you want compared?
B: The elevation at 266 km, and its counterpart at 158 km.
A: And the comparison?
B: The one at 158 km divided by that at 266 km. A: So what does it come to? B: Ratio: 0.992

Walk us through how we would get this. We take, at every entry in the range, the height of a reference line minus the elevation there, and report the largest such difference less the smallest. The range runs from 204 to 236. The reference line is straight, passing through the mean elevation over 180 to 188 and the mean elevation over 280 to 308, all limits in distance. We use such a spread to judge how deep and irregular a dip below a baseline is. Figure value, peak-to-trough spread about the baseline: 6.0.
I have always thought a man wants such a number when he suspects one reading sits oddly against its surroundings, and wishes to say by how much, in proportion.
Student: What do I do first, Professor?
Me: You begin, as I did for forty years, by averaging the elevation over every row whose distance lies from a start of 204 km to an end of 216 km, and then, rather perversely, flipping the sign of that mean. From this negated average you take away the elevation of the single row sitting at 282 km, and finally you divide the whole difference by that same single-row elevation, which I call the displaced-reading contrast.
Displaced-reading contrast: -1.94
